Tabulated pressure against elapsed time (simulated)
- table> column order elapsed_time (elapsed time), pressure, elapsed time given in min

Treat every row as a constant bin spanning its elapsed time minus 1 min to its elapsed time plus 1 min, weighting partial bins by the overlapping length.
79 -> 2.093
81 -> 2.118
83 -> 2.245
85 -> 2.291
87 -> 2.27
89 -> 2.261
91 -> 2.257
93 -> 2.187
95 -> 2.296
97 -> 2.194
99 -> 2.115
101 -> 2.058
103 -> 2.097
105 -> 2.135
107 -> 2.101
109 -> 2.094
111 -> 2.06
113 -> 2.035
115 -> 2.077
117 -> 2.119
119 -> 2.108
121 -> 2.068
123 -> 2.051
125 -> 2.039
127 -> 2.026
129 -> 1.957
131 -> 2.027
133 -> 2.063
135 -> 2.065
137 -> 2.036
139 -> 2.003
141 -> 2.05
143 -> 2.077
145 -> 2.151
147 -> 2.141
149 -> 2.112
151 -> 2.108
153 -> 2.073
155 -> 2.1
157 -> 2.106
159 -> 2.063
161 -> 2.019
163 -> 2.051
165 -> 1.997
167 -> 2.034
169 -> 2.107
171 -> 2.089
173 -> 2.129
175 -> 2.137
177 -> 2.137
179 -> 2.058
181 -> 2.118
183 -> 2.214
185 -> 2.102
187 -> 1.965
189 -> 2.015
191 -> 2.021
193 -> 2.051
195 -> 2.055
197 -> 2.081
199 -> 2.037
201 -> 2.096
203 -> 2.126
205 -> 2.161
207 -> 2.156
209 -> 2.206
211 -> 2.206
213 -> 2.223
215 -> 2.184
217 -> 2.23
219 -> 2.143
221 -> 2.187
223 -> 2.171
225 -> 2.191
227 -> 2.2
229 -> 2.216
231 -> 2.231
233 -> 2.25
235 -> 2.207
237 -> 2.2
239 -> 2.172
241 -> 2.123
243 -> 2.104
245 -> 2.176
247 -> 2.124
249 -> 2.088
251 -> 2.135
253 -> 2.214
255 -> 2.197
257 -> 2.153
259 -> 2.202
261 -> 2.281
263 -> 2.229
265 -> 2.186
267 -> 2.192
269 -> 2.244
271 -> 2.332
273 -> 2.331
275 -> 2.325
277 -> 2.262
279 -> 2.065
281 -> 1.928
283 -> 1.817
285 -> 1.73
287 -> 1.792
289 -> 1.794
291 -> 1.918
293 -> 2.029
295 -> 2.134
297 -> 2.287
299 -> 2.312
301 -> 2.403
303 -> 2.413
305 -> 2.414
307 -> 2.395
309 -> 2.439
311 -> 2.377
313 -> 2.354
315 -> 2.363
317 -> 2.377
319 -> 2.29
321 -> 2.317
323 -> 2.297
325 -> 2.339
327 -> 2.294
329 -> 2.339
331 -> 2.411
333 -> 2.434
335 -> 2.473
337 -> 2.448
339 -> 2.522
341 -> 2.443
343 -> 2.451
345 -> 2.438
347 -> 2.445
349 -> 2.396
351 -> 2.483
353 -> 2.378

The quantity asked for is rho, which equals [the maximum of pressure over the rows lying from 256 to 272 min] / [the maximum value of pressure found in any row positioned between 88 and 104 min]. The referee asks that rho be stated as 1.02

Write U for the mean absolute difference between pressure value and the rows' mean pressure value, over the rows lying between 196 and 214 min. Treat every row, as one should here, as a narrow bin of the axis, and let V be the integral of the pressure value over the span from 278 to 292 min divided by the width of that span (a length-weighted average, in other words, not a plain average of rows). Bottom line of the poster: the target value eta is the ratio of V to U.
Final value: 36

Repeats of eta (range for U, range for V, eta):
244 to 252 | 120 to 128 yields 83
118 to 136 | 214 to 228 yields 75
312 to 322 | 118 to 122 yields 71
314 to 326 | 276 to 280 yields 74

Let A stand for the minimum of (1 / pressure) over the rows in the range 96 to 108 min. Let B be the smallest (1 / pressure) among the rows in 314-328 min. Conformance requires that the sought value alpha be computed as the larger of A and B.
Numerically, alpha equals 0.456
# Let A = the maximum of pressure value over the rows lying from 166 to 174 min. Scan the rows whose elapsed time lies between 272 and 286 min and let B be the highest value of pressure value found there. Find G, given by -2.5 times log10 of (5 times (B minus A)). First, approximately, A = 2.129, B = 2.331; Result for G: 0.0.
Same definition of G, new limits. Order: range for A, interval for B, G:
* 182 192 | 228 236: 1.9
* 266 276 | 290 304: 1.0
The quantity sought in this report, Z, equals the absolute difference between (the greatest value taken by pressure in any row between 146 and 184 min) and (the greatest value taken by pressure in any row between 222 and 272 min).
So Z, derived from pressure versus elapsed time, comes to 0.12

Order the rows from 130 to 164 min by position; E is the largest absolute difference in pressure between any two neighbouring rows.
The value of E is 0.074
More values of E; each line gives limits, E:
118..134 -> 0.070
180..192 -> 0.137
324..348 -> 0.079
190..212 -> 0.059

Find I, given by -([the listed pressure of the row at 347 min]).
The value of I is -2.4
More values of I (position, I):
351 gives -2.5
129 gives -2.0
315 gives -2.4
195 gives -2.1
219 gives -2.1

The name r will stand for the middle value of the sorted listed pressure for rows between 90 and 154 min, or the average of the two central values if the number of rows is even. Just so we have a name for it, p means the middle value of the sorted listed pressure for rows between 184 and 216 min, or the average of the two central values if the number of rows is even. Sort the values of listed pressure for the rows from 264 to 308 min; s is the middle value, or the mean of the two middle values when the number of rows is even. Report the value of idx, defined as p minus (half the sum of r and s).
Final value -0.05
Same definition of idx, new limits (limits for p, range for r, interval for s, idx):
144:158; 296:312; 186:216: -0.14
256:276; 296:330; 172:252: -0.01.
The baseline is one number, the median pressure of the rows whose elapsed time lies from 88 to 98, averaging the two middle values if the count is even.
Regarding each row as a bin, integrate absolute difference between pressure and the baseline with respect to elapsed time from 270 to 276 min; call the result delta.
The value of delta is 0.4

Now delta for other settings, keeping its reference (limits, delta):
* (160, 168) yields 1.9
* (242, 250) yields 1.1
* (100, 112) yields 2.0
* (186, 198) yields 2.7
